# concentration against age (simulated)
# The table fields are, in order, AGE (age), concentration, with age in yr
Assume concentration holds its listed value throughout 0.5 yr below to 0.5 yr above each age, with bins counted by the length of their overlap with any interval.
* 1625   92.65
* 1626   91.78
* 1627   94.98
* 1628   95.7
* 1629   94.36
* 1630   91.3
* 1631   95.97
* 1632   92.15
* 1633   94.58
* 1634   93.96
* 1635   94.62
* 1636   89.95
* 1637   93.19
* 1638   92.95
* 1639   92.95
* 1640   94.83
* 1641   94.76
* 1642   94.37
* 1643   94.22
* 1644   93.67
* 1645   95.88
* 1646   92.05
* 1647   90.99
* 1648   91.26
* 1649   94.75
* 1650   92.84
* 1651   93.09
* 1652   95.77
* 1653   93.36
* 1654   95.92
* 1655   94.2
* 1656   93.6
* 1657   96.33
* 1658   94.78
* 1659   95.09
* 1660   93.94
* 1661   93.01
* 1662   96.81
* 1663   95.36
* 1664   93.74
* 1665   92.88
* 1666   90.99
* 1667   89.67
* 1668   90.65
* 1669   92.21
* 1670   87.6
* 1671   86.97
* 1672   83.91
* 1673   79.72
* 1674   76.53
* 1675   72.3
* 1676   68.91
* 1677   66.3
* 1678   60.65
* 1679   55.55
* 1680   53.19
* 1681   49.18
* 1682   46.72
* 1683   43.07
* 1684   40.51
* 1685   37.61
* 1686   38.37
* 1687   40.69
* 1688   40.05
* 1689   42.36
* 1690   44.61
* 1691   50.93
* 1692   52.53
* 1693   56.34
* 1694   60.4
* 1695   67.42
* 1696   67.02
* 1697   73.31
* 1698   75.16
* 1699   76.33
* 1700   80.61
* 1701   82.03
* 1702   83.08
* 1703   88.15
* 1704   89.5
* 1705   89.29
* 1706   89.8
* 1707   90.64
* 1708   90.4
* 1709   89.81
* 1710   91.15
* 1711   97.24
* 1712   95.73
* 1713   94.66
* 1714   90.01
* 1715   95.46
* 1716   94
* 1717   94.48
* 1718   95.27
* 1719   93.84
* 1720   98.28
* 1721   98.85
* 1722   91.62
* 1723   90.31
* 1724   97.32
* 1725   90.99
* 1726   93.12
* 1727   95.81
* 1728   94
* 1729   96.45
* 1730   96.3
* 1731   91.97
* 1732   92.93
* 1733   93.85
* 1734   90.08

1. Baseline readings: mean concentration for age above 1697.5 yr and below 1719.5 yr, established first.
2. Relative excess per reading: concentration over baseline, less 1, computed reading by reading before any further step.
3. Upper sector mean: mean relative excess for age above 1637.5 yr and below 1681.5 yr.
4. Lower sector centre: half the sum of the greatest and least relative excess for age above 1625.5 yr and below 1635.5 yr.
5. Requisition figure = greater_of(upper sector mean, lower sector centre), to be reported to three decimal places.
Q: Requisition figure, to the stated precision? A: 0.047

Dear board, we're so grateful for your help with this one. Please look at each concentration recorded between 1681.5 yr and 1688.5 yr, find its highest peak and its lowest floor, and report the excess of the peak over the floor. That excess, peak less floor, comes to 9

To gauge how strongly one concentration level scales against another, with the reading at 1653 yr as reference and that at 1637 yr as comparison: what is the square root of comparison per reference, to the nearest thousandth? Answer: 0.999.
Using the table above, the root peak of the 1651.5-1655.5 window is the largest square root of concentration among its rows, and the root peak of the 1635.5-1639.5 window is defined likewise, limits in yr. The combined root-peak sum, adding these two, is 19.4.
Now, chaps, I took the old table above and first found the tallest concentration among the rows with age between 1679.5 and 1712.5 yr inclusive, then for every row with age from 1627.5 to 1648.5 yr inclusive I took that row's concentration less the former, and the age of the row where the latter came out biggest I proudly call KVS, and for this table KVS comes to 1631 yr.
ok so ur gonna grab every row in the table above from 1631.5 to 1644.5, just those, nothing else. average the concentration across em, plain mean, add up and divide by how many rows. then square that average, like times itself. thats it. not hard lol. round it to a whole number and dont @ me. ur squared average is 8752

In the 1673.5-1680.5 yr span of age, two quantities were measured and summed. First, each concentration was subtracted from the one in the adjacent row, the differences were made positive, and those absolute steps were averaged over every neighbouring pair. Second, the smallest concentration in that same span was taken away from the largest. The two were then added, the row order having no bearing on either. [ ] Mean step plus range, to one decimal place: 27.2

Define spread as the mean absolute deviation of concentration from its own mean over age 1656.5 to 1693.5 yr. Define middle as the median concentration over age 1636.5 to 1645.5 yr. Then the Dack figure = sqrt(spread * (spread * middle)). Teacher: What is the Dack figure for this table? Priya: 195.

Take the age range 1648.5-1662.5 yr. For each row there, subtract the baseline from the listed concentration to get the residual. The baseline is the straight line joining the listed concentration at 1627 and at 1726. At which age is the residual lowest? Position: 1650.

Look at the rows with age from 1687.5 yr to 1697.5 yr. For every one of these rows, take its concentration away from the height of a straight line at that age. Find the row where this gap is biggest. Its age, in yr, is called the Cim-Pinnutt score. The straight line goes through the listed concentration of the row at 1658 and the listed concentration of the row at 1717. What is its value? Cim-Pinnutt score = 1688 yr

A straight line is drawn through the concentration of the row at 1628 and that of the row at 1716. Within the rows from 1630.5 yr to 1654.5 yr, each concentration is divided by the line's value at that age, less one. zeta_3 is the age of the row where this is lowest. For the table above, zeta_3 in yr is 1636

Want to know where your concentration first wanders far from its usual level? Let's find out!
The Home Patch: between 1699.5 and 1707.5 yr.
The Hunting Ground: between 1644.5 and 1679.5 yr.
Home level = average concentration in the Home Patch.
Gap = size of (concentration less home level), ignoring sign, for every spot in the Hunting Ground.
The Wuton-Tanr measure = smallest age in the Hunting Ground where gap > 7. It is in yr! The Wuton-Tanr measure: 1645 yr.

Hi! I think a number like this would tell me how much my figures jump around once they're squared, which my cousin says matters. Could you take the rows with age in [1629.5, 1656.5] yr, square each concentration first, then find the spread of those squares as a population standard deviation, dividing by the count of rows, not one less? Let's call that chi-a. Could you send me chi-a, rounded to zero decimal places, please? 291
